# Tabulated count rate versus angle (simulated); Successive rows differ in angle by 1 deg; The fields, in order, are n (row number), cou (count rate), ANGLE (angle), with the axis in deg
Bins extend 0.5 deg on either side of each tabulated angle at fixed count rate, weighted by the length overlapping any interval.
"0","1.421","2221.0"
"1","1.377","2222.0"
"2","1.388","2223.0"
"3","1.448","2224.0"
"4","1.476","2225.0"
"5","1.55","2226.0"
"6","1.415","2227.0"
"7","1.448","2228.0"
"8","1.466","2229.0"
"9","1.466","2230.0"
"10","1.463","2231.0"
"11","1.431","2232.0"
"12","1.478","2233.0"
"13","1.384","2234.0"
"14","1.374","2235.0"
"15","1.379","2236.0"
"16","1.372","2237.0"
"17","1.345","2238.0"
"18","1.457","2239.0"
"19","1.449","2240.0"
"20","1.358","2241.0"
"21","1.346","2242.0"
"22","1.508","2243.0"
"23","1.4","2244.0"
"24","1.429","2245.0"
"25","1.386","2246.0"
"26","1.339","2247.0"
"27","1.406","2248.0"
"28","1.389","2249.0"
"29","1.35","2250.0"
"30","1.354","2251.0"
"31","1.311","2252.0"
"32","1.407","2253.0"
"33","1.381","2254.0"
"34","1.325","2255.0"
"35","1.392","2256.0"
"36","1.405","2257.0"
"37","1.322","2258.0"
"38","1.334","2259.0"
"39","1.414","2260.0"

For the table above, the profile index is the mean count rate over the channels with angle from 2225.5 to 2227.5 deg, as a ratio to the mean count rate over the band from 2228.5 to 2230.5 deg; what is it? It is 1.01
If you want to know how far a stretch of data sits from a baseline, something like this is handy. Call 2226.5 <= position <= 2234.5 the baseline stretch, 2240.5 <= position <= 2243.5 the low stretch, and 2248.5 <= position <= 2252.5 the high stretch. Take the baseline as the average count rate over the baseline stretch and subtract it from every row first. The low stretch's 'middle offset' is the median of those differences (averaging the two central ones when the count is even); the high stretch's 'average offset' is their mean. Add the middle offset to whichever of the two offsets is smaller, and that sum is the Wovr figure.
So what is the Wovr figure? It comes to -0.18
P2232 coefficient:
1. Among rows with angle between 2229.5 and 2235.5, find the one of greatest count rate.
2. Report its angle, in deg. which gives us 2233.0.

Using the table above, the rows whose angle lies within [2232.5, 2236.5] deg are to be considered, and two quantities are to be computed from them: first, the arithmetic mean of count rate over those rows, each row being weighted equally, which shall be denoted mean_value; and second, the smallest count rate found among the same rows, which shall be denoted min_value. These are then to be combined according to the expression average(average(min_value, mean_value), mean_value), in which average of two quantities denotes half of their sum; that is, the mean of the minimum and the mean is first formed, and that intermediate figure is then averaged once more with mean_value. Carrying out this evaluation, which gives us 1.40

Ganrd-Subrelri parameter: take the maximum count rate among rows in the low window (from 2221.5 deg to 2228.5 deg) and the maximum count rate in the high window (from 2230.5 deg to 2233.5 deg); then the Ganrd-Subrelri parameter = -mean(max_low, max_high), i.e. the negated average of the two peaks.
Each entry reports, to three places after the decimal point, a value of -1.514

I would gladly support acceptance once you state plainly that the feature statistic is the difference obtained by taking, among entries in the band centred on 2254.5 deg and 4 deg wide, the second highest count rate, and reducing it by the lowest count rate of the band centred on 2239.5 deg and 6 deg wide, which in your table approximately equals 0.05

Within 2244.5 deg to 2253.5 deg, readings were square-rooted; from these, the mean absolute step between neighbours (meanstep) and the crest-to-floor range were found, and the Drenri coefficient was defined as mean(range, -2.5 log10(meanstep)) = 2.18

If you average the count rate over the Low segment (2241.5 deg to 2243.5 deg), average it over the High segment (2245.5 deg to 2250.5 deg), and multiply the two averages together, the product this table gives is 1.96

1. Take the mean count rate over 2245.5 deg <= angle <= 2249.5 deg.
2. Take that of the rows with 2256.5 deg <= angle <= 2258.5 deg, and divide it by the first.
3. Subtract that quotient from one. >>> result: 0.01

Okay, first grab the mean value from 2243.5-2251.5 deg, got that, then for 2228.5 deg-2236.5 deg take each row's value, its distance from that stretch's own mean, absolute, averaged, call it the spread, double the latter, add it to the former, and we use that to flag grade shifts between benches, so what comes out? 1.46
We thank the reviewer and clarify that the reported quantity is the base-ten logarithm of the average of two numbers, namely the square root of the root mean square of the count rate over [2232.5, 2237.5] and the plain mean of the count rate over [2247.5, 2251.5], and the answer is 0.107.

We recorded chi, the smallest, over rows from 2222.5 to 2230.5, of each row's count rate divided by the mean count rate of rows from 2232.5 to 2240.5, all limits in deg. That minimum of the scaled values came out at 0.99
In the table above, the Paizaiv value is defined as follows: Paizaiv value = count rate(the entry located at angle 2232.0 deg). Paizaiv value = 1.431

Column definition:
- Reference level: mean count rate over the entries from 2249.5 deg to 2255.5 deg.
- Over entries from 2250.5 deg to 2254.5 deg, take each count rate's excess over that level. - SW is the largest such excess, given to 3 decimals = 0.052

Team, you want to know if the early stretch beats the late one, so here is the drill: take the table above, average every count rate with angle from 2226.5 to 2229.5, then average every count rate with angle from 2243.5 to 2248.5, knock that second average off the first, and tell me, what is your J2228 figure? 0.051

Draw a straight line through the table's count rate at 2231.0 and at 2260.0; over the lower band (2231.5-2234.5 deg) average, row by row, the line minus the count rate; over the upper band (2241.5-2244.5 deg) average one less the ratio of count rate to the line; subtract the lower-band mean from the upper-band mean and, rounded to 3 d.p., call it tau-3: -0.011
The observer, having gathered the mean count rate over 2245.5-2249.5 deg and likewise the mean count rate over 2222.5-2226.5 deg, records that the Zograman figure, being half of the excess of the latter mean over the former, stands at 0.043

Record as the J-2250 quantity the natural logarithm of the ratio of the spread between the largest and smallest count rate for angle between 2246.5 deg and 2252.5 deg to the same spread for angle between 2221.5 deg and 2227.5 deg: -0.6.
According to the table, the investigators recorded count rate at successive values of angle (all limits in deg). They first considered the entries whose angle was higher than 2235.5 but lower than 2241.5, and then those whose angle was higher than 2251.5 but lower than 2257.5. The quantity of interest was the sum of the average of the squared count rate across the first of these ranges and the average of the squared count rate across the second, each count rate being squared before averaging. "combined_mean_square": 3.82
